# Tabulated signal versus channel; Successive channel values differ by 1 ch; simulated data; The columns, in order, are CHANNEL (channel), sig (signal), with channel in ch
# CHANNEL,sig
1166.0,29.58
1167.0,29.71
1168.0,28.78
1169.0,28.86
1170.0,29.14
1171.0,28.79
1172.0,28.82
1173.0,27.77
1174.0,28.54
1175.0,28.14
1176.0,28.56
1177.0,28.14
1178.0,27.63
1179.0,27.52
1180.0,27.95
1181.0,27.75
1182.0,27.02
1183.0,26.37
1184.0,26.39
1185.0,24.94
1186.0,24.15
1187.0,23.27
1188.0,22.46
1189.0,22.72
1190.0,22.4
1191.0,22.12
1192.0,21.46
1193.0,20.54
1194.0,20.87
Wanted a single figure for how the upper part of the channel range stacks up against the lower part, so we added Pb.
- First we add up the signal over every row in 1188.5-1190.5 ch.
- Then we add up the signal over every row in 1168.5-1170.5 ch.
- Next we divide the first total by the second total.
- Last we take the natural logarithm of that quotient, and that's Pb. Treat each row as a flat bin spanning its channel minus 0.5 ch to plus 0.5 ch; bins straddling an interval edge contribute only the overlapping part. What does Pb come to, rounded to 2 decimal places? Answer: -0.25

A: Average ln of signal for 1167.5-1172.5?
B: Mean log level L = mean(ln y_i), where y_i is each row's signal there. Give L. 3.36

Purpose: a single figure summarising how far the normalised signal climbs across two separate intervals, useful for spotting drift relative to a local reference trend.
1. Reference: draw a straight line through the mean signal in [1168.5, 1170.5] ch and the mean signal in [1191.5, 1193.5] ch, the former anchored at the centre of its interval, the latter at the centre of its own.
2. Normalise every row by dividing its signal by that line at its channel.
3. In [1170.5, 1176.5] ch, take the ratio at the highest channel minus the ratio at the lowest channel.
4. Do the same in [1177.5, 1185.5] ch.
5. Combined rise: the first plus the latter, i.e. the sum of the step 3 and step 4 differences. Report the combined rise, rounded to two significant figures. 0.053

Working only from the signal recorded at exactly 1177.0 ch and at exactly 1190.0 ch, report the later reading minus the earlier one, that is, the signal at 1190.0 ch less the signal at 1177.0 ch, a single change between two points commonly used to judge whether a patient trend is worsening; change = -5.7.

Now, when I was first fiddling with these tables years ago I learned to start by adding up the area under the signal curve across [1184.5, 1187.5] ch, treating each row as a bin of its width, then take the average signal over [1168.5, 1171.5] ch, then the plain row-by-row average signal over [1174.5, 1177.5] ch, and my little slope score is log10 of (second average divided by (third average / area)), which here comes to 1.87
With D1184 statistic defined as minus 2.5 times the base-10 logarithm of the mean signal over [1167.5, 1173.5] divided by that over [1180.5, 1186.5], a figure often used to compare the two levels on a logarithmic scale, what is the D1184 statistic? -0.10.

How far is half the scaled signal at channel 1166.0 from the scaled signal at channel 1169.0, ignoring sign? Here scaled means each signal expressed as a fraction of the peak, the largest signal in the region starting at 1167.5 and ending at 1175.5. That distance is 0.48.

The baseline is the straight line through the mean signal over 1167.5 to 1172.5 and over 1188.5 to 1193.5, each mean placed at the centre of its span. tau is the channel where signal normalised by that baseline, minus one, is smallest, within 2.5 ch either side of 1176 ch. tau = 1175.0 ch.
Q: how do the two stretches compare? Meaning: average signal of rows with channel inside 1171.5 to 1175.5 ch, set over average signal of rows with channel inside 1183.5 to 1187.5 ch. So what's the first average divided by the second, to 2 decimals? 1.15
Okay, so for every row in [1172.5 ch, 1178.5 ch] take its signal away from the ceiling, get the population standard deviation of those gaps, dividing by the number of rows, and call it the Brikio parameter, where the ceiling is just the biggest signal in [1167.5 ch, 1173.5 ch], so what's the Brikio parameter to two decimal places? 0.35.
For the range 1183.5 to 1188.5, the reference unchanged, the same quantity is 1.36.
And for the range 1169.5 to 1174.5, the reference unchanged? 0.46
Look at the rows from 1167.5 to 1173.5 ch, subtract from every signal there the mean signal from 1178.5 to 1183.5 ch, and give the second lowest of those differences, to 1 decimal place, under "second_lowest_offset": 1.5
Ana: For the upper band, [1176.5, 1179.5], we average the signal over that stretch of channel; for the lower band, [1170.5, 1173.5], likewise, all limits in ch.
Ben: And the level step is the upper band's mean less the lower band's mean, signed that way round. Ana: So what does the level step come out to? -1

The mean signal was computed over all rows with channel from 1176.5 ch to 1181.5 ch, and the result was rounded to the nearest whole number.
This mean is 28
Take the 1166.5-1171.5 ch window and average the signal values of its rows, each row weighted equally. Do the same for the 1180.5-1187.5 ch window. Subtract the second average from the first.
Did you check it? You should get 3.4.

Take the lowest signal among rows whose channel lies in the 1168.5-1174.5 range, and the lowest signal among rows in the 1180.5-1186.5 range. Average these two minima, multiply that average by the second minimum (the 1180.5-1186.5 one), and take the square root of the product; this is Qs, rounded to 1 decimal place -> 25.0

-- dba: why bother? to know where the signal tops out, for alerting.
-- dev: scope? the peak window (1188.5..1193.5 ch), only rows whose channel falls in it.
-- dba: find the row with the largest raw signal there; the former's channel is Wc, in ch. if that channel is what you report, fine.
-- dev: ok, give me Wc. 1189.0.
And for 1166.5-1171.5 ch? 1167.0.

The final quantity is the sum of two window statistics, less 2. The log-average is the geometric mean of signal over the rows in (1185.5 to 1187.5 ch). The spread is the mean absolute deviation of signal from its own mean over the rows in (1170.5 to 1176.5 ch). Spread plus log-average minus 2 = 22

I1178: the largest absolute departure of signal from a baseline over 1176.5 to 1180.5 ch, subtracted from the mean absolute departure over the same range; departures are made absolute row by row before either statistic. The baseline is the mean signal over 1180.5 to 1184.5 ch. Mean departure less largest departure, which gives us -0.33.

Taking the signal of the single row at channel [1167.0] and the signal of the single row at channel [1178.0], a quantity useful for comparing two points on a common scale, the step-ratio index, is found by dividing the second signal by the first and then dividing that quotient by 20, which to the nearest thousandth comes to 0.046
